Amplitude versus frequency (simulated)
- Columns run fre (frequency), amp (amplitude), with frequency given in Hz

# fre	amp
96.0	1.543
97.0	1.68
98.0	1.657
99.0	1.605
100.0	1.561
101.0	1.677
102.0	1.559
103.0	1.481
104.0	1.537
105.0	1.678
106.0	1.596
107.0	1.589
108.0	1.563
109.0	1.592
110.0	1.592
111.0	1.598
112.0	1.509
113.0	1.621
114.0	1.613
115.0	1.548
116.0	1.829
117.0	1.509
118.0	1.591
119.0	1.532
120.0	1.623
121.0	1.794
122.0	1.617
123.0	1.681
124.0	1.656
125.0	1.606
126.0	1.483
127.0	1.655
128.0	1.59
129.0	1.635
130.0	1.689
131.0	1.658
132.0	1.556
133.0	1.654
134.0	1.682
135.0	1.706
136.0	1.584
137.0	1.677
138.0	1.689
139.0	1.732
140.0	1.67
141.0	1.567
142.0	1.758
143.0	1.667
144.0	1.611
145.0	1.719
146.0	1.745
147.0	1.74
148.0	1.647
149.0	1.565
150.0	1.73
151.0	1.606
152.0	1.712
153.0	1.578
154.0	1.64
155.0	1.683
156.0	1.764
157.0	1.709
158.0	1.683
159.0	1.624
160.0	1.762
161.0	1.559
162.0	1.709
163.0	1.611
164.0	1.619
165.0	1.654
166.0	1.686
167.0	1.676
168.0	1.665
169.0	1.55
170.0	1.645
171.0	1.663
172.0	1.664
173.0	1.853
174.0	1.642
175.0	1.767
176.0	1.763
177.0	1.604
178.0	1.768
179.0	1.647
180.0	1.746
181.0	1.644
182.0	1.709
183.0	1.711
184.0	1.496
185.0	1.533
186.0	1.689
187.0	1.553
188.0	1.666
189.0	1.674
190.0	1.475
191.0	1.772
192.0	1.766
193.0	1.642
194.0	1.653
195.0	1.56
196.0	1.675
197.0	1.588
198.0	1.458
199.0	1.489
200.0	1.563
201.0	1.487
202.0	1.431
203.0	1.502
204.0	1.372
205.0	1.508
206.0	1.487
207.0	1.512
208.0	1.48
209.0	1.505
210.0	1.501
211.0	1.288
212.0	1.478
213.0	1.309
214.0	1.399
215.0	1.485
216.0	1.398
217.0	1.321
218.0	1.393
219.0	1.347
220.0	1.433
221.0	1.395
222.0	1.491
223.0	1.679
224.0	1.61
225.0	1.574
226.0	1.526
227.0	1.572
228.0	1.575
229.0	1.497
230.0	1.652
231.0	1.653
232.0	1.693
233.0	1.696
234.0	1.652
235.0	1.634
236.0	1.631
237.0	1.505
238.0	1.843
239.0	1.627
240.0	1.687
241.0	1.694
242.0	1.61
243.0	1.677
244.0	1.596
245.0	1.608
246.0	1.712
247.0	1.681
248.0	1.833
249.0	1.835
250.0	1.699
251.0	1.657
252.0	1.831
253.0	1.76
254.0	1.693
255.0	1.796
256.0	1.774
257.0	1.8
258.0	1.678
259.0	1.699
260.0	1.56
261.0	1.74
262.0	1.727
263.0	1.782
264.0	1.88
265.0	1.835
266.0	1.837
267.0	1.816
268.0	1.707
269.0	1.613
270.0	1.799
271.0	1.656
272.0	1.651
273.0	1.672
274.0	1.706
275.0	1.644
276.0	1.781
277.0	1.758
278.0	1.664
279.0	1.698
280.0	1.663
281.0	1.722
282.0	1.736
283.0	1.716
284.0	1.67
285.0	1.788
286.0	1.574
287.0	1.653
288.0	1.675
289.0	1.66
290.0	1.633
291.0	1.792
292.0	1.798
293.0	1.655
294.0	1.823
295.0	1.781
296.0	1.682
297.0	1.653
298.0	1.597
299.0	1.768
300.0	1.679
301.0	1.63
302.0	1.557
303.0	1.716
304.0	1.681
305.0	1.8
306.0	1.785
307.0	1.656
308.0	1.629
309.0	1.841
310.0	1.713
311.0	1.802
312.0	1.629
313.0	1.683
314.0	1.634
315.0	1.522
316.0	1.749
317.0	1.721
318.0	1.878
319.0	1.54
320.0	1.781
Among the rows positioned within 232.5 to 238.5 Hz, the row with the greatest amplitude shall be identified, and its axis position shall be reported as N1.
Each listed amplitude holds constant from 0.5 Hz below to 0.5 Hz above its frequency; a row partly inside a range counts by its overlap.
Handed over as 238.0 Hz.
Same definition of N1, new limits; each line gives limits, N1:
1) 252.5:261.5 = 257.0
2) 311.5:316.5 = 316.0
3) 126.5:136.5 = 135.0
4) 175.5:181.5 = 178.0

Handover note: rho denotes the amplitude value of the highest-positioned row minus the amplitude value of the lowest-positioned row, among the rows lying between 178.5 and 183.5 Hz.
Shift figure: 0.06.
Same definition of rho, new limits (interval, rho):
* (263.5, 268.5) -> -0.17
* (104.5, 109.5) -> -0.09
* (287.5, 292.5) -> 0.12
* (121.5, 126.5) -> -0.13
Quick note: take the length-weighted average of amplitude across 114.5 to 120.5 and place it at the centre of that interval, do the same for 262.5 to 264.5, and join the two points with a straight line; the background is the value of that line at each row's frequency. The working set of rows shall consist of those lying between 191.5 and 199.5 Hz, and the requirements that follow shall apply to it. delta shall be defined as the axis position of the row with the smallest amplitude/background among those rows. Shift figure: 198.0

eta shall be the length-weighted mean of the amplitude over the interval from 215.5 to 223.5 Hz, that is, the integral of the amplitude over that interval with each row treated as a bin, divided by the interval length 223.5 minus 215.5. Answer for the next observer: 1.43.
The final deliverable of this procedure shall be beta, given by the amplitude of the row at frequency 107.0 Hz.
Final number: 1.589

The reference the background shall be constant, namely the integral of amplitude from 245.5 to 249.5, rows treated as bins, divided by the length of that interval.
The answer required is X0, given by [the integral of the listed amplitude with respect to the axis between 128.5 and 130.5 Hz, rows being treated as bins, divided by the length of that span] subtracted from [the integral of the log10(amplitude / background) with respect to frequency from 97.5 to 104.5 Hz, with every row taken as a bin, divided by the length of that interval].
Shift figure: -1.710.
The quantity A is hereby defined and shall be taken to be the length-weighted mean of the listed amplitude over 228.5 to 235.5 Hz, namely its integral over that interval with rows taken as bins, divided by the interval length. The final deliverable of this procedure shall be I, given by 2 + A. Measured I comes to 3.64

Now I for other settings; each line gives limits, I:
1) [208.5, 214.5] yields 3.41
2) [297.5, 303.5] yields 3.66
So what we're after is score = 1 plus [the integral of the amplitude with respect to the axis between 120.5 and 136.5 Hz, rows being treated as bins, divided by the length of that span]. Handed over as 2.64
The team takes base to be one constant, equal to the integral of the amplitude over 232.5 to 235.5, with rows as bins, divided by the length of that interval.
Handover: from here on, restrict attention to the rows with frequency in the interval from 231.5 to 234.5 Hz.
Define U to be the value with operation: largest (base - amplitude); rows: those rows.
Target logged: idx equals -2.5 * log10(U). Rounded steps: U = 0.01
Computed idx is 5.16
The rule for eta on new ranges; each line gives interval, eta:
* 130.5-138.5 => 1.65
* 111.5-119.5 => 1.59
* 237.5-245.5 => 1.67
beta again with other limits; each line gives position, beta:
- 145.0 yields 1.719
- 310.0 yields 1.713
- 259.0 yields 1.699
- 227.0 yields 1.572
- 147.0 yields 1.74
